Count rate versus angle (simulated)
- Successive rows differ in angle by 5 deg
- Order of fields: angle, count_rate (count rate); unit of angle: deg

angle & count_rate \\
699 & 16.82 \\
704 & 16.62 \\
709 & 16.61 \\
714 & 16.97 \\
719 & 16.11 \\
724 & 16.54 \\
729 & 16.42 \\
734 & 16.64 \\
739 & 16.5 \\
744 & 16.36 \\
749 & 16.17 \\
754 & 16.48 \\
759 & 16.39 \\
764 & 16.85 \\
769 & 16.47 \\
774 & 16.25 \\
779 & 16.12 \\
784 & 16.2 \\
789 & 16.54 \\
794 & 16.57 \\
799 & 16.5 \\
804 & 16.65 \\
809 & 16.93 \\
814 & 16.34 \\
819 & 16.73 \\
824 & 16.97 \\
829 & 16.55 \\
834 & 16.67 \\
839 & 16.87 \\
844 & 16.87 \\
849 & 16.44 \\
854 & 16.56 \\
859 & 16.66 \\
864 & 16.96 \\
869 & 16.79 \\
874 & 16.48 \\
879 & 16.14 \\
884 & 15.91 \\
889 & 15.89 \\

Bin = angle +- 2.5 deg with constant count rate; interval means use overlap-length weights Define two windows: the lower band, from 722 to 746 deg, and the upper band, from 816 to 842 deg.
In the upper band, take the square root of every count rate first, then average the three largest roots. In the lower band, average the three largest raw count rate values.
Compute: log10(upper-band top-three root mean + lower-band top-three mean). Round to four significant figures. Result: 1.315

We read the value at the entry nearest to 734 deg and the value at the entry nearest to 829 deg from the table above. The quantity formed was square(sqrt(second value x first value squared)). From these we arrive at 4583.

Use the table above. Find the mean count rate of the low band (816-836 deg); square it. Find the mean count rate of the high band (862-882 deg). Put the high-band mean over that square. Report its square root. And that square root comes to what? 0.243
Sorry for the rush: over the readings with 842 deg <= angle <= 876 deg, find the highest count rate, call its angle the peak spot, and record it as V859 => 864 deg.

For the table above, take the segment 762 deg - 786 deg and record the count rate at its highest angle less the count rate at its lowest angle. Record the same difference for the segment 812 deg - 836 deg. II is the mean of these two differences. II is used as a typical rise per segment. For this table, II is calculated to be -0.16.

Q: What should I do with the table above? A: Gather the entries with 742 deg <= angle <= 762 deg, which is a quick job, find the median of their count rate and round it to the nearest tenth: 16.4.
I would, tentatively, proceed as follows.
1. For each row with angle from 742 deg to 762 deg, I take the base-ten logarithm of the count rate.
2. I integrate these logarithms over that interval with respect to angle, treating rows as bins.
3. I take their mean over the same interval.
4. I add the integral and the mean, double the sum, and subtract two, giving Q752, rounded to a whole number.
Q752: 49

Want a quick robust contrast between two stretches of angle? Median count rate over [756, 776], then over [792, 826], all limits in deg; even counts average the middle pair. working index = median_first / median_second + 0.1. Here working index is 1.087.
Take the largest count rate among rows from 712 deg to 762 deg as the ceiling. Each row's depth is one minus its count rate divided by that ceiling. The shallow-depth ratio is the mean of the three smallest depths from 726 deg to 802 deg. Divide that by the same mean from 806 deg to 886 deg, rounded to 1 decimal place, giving 17.0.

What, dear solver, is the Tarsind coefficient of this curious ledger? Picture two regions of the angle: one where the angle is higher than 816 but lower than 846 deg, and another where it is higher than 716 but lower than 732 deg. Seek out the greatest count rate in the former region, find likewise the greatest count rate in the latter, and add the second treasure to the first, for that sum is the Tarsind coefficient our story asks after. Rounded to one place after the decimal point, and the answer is 33.5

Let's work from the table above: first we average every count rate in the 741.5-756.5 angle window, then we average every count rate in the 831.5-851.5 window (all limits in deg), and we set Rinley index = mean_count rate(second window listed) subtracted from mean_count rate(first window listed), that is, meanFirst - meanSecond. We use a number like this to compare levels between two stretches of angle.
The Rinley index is -0.38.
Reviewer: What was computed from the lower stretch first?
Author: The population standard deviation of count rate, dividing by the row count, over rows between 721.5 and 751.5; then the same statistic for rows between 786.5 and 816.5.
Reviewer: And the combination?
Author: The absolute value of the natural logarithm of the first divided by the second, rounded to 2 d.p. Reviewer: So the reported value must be 0.18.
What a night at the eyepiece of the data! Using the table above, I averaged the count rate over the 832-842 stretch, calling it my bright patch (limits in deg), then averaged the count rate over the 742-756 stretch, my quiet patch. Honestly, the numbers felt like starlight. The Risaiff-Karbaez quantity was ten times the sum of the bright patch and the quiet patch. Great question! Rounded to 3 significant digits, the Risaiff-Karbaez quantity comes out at 331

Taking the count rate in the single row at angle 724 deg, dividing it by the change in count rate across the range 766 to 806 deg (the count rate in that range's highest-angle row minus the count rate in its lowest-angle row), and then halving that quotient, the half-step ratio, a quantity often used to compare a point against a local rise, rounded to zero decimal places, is 46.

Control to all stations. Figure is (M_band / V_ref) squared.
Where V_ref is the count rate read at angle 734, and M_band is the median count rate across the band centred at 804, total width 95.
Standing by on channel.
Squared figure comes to 0.99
